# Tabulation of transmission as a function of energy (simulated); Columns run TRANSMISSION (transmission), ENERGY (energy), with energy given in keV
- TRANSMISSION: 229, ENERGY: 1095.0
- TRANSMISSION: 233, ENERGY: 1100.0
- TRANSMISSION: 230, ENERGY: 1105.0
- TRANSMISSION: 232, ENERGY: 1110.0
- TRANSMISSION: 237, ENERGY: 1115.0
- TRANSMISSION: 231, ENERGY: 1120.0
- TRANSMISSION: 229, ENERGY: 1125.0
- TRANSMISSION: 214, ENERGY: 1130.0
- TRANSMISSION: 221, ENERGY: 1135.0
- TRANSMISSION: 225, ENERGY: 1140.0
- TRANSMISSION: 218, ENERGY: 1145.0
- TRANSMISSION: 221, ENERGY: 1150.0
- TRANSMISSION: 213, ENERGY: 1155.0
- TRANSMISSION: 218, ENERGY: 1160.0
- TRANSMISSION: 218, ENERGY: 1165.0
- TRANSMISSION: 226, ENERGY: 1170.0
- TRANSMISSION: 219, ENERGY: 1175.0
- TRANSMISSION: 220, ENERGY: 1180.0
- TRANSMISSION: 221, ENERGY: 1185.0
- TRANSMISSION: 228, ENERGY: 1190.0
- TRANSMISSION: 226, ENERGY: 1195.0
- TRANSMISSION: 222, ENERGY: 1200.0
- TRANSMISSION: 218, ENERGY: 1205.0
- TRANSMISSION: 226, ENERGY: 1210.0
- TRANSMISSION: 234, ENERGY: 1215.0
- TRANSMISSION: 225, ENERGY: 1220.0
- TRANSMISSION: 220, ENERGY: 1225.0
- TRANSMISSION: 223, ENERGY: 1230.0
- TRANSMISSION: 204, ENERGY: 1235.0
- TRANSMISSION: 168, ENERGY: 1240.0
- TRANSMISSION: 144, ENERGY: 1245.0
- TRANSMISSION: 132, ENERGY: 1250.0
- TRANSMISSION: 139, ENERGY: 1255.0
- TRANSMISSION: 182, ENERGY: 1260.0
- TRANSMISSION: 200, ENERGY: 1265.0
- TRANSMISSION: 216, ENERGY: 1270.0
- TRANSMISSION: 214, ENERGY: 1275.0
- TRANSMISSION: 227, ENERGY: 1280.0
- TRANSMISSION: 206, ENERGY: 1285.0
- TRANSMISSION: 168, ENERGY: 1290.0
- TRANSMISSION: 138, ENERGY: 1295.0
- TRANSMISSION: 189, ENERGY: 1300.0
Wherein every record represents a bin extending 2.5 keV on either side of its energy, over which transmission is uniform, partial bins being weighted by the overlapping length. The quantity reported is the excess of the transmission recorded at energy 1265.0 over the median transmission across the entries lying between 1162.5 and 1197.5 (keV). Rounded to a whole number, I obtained -21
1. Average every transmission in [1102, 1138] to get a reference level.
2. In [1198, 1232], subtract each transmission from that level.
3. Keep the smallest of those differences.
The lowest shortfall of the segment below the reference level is -6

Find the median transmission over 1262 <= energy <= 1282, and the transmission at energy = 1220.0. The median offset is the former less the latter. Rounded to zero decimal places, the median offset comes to -10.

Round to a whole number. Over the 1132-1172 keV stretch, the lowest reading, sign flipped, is -213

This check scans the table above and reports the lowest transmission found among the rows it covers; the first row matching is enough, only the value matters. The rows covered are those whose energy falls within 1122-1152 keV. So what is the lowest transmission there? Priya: 214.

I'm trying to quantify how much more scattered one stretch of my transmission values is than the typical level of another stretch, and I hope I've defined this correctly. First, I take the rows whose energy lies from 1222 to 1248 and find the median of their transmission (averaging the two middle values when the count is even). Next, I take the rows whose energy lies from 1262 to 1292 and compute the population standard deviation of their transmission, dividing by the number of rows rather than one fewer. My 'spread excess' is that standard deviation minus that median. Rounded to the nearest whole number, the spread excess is -185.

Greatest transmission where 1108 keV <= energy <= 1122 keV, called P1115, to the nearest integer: 237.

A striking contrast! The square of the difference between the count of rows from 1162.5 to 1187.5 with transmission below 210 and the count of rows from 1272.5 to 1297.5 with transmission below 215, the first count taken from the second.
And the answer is 16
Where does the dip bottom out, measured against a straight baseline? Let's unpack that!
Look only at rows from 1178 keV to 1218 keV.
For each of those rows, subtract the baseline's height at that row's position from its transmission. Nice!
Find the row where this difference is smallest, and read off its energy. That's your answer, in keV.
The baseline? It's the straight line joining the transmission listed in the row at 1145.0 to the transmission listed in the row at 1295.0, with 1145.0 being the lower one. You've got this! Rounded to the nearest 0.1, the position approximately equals 1180.0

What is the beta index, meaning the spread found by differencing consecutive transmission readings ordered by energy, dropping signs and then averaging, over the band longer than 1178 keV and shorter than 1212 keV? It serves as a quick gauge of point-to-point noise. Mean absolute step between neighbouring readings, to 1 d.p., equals 4.3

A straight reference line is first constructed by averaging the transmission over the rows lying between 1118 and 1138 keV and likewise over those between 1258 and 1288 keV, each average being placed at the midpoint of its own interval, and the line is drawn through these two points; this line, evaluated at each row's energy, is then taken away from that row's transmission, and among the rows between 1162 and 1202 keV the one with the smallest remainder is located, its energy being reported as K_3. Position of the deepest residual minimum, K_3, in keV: 1165.0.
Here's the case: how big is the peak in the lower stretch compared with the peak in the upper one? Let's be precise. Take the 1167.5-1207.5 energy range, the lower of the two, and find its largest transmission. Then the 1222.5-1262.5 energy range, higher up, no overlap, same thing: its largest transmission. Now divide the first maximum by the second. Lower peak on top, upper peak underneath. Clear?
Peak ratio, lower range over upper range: 1.02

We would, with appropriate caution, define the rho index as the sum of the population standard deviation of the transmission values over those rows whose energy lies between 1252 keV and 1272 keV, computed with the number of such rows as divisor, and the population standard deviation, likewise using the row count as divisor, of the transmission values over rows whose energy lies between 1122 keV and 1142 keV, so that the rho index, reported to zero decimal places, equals 34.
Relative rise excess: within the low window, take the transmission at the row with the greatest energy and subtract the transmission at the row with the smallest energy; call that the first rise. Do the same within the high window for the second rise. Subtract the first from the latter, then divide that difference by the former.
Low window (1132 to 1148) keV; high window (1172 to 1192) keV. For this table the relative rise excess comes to -4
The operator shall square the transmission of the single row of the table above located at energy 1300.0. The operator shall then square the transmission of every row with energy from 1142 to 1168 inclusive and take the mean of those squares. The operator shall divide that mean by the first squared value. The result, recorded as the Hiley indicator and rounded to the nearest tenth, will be 1.3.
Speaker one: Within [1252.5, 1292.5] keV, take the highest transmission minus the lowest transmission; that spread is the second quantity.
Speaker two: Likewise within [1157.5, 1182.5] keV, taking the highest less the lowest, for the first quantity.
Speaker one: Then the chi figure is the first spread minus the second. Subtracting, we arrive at -80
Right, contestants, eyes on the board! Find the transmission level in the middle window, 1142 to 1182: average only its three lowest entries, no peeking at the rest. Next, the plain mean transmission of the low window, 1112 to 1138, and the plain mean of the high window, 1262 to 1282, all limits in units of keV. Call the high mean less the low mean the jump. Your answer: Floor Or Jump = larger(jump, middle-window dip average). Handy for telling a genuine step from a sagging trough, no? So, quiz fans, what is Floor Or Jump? 216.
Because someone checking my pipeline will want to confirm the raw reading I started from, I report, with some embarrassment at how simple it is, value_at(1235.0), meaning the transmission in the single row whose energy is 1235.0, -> 204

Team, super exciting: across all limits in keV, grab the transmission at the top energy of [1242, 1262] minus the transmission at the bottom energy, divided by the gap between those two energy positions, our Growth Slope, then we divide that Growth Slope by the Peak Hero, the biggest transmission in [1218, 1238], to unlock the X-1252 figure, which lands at 0.011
